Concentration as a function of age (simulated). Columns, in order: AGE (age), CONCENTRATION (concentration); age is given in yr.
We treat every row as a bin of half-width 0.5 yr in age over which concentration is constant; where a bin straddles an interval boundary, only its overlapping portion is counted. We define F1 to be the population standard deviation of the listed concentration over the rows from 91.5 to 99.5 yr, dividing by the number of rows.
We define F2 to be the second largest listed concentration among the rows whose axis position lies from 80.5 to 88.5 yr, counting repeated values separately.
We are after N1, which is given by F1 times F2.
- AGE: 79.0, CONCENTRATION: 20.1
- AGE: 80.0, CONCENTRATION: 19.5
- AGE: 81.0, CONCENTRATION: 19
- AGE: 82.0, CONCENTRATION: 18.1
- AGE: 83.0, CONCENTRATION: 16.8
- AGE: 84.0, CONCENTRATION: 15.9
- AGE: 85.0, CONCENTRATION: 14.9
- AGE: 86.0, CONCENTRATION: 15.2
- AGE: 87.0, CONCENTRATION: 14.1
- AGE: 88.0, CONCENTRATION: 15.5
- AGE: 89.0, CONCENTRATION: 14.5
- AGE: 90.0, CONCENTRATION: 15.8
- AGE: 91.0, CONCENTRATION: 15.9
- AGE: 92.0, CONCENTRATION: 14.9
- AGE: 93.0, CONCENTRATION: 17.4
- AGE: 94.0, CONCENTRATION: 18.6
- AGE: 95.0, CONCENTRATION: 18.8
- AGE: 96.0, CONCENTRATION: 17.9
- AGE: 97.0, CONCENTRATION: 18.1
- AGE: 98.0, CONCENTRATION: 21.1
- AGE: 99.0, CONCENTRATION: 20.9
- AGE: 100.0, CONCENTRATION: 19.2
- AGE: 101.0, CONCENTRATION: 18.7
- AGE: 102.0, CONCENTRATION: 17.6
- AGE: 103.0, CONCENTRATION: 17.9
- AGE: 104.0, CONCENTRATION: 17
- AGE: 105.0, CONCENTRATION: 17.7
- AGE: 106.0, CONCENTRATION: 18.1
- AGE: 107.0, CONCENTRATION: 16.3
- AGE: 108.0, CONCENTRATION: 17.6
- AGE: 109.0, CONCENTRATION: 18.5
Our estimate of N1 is 33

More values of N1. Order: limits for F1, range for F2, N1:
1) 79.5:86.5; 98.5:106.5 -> 33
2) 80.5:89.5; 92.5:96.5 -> 29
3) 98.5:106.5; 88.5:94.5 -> 20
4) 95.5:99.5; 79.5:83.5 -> 29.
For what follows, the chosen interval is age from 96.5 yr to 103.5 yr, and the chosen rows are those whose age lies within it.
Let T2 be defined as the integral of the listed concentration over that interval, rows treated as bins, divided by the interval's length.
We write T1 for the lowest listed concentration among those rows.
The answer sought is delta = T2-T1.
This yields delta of 1.5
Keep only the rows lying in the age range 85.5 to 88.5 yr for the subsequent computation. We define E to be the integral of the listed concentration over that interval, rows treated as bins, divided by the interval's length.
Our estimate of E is 14.9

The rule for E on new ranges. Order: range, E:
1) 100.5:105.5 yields 17.8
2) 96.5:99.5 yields 20.0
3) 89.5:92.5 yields 15.5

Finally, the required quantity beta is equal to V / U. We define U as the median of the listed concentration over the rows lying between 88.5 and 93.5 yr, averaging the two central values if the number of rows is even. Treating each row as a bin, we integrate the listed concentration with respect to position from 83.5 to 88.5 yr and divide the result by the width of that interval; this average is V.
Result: 0.96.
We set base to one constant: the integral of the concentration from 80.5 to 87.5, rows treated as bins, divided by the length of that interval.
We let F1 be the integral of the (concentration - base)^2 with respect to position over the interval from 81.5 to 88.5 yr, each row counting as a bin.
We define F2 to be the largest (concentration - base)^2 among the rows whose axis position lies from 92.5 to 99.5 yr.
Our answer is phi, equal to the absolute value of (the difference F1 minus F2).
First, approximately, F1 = 12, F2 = 23.2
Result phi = 11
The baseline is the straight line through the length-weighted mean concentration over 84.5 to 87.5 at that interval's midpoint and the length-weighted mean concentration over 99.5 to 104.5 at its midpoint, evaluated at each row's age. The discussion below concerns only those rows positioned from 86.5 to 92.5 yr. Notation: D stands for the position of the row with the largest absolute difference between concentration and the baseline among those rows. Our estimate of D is 92.0 yr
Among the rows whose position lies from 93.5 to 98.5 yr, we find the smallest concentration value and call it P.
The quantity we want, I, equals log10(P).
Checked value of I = 1.25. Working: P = 17.9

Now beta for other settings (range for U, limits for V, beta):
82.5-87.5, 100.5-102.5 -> 1.19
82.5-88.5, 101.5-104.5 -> 1.14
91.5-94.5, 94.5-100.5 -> 1.11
